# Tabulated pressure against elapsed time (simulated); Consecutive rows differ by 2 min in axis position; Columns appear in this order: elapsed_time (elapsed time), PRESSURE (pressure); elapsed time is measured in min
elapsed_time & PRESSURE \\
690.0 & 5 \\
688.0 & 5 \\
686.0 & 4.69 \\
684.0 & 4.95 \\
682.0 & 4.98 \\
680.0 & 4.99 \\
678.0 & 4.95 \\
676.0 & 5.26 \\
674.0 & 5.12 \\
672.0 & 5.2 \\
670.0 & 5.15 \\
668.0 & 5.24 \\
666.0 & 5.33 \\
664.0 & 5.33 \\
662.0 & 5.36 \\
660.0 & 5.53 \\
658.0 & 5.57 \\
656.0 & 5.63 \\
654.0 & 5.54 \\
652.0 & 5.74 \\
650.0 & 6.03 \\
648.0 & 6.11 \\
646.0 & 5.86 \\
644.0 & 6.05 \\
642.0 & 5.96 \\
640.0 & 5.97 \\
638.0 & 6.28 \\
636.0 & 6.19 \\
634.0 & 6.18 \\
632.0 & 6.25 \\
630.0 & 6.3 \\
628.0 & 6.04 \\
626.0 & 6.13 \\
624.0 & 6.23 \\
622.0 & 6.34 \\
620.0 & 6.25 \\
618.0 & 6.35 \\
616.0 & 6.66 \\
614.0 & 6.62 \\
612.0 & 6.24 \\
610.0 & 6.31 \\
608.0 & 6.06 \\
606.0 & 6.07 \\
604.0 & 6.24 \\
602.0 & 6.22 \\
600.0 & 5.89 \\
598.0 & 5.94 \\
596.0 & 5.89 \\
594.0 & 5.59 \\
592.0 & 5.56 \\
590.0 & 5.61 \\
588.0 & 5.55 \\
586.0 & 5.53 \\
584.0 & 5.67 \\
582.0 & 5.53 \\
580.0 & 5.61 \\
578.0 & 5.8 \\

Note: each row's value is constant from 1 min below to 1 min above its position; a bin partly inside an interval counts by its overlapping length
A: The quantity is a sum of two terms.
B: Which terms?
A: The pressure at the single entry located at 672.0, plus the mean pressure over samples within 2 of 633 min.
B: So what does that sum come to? 11.4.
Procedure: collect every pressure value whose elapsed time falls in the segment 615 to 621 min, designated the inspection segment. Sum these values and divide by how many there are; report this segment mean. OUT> 6.4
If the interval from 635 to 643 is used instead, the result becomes 6.1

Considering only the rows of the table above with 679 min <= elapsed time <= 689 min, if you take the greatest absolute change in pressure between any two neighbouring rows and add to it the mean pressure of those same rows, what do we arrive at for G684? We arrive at 5.23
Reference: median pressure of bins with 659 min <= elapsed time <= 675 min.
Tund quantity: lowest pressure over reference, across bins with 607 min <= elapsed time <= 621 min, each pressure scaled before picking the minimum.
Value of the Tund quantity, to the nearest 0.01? 1.15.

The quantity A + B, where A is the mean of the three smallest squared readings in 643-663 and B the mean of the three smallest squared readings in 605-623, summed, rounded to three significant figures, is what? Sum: 67.5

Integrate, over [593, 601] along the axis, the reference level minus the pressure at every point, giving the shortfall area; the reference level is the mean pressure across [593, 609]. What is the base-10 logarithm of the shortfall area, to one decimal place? 0.1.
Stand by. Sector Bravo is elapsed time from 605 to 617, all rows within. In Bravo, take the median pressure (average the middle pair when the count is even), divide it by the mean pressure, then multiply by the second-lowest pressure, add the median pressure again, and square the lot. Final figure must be 151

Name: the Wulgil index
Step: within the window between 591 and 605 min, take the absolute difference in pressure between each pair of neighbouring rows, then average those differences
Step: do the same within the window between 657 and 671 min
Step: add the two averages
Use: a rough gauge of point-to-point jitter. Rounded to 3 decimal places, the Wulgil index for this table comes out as 0.200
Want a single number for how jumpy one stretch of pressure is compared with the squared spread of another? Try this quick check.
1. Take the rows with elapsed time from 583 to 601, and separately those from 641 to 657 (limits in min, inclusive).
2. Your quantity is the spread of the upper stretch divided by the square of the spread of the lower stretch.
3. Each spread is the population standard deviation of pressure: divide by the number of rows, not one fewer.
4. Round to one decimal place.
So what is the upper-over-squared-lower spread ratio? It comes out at 8.0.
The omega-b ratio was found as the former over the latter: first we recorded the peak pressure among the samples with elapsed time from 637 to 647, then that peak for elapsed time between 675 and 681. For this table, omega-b 1.19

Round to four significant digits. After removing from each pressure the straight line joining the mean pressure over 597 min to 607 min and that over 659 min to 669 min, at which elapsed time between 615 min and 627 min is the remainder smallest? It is 626.0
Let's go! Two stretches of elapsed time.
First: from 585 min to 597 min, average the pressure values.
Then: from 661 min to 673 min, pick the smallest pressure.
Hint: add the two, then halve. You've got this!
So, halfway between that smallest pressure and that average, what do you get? 5.39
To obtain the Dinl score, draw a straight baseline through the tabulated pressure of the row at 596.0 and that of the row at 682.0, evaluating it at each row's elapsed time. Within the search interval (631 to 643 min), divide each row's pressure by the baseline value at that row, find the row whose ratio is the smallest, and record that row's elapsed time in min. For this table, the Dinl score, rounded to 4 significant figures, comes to 640.0 min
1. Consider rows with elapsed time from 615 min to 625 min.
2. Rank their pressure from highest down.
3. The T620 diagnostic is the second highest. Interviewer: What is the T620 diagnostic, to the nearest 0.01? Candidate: 6.35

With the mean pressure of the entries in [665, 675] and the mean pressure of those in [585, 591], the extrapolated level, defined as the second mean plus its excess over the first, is 5.9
